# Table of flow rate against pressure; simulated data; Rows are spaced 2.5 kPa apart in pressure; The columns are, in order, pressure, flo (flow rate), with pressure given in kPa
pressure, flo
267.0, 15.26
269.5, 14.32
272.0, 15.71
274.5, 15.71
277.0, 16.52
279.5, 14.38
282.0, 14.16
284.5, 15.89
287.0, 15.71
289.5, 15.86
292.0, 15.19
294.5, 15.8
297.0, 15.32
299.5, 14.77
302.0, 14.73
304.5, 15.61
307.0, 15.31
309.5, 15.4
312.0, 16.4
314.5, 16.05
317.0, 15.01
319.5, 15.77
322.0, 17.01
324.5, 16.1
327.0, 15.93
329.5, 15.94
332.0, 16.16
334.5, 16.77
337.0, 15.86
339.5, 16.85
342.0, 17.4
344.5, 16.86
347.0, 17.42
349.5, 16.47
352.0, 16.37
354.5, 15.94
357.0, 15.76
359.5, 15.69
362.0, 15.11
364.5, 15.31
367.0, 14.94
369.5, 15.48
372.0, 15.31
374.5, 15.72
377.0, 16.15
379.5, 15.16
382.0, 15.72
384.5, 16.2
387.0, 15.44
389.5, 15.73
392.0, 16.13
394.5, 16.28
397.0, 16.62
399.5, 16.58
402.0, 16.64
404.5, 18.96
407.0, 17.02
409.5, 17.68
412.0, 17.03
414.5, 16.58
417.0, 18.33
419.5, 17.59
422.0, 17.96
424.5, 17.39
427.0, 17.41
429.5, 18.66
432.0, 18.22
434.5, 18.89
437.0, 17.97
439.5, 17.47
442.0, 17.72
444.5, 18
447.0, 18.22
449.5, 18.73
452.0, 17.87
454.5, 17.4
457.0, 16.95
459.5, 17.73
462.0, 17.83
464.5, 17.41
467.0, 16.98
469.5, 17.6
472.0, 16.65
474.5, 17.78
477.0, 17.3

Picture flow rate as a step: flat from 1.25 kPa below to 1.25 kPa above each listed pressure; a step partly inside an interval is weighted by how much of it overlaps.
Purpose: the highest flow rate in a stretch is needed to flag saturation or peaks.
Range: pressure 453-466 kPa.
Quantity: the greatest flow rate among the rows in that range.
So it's 17.83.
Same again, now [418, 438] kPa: 18.89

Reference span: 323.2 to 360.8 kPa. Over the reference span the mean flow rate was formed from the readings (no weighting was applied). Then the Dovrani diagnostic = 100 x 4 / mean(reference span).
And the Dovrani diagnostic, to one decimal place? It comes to 24.4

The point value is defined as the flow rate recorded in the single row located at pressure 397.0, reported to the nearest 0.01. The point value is 16.62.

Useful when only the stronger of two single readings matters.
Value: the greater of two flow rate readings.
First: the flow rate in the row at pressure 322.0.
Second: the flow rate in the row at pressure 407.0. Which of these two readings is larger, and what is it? 17.0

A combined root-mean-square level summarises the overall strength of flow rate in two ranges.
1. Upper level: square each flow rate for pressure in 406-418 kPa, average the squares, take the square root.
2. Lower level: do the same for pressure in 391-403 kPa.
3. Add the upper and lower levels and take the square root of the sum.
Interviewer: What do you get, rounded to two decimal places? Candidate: 5.81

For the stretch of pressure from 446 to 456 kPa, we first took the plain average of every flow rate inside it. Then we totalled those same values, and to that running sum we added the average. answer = 90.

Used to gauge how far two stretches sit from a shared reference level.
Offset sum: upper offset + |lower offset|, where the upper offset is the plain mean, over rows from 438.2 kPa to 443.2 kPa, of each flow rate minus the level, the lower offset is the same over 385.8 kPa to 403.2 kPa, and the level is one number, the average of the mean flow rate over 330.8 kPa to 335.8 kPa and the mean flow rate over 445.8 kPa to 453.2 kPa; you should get 1.4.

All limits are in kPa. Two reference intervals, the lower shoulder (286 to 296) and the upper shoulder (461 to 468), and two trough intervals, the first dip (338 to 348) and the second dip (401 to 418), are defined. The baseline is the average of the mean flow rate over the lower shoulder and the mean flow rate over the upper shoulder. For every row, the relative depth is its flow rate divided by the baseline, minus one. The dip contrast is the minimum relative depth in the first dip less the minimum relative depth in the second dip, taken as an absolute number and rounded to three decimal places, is 0.016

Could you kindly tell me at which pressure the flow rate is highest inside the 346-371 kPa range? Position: 347.0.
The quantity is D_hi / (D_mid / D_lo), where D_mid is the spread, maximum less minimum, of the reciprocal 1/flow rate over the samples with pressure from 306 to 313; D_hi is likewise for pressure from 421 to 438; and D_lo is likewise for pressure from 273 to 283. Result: 0.011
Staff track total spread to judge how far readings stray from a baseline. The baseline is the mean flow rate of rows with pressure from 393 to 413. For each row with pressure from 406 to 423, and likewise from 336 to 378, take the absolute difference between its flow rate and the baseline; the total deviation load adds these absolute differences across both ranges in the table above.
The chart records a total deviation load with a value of 23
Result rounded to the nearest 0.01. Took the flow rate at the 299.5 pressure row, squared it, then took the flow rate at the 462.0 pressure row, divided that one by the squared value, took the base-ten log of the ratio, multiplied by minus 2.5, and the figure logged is 2.72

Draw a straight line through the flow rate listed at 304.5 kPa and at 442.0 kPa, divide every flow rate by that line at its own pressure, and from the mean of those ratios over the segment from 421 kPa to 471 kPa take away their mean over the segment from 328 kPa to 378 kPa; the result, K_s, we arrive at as 0.019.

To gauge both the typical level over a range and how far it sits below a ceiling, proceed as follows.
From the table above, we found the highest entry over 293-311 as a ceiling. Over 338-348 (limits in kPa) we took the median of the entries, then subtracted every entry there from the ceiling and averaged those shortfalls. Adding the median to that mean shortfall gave 15.8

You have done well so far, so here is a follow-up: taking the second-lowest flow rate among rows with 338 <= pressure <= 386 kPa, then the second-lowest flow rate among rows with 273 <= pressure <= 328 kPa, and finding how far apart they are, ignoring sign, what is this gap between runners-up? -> 0.73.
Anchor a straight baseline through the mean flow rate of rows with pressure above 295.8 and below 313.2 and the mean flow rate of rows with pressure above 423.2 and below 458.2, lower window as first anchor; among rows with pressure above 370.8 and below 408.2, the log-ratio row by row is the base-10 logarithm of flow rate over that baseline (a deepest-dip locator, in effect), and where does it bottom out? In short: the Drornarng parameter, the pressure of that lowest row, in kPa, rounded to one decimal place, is 379.5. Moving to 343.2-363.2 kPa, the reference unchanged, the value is 362.0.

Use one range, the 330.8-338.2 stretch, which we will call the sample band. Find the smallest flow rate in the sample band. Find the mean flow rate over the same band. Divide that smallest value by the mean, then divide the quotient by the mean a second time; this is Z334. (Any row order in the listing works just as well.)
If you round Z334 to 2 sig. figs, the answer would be 0.060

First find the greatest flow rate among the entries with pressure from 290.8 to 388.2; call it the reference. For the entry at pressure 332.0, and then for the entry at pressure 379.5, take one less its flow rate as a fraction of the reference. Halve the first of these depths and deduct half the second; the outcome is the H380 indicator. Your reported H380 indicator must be -0.03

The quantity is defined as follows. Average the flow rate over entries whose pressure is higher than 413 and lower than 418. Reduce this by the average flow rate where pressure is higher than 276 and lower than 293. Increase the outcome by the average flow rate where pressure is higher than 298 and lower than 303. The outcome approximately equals 16.8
